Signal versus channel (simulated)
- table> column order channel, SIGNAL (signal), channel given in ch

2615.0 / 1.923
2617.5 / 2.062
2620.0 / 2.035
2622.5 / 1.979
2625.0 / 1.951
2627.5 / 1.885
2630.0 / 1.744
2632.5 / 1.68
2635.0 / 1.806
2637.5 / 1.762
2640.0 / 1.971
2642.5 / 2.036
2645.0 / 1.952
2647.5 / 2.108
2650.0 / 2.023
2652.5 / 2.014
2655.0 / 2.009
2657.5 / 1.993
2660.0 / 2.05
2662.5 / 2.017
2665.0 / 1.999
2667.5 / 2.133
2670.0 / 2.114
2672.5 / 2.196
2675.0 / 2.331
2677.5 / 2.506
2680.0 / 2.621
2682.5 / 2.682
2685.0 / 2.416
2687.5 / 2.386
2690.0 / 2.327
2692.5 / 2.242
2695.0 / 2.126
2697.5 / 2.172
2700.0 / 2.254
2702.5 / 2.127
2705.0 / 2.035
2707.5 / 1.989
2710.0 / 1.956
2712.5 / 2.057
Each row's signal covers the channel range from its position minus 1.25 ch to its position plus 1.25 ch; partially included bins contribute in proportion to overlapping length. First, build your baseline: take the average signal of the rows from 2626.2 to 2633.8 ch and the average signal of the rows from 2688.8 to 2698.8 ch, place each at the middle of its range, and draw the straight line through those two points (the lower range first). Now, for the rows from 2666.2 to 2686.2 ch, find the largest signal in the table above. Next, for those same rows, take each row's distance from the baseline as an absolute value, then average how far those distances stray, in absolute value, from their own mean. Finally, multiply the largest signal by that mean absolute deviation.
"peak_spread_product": 0.406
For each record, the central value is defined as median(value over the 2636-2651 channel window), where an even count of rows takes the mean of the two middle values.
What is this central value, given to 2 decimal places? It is 2.00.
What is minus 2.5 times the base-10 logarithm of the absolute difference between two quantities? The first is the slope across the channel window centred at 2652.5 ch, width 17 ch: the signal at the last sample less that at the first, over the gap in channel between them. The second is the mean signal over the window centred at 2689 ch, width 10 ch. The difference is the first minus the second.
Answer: -0.92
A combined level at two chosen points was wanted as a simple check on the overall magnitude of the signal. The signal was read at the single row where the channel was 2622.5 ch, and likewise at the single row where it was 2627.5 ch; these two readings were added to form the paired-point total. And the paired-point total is 3.86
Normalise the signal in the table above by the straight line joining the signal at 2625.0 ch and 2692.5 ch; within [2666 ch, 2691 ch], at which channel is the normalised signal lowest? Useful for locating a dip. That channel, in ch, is 2670.0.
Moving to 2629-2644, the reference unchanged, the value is 2632.5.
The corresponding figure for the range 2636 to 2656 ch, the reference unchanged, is 2637.5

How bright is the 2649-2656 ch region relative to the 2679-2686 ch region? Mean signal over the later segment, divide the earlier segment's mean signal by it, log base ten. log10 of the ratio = -0.11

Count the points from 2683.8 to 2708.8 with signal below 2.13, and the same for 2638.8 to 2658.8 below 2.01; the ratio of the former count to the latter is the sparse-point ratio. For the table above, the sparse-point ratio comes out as 1.0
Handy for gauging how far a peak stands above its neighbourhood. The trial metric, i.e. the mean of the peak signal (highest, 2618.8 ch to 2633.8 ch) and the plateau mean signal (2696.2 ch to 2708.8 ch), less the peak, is 0.04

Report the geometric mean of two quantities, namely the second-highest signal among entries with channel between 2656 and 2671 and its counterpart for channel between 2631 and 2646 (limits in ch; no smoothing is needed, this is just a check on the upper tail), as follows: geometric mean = 2.04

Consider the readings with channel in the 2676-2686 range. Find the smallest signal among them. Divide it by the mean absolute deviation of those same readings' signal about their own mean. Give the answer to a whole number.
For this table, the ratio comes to 25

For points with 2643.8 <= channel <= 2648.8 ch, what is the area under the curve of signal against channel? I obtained 10.2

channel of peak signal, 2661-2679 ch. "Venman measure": 2677.5 ch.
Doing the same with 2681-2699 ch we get 2682.5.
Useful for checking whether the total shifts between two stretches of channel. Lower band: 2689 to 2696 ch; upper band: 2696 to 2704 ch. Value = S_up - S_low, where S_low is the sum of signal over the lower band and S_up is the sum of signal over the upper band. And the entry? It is -0.14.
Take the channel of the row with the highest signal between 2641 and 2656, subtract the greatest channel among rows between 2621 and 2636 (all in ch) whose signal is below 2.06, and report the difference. 12.5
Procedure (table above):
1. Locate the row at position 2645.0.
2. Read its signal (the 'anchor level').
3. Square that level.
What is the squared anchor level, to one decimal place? 3.8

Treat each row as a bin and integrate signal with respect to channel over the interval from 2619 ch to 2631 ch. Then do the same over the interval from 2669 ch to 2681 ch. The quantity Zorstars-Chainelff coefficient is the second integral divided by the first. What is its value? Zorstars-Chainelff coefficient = 1.23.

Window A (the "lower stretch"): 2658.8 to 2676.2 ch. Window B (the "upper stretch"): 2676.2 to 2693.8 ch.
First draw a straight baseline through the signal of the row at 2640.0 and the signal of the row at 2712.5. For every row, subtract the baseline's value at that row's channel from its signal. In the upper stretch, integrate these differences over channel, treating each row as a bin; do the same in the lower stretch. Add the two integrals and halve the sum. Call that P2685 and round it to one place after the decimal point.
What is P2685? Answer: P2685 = 4.8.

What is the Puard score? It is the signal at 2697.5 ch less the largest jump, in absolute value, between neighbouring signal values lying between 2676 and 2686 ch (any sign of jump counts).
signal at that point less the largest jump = 1.91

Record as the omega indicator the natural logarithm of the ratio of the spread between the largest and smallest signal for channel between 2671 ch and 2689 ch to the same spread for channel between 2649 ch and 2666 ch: 2.1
